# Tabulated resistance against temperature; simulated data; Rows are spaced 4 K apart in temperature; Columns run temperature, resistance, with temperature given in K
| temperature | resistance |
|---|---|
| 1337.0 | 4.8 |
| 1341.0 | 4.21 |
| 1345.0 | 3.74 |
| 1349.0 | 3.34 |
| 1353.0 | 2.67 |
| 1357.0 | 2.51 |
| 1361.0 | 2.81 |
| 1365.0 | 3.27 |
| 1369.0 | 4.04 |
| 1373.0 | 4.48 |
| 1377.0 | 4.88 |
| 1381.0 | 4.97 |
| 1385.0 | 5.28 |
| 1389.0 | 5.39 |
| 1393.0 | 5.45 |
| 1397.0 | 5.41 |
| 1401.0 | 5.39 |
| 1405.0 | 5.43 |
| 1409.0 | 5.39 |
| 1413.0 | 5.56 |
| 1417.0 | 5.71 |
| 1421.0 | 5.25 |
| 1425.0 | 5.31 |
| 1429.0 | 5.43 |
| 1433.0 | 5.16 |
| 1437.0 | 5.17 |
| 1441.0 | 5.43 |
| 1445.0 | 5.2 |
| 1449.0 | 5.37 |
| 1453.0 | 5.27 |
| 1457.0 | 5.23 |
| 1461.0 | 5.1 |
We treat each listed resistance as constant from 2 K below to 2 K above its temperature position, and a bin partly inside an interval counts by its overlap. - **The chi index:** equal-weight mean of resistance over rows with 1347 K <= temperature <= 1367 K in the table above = 2.92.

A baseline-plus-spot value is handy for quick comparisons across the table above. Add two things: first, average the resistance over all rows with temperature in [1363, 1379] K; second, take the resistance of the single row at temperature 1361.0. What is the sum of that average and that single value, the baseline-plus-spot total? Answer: 7.0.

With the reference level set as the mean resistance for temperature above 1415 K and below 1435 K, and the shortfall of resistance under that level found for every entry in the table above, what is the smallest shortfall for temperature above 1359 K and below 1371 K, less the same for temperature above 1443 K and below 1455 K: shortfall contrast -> 1.3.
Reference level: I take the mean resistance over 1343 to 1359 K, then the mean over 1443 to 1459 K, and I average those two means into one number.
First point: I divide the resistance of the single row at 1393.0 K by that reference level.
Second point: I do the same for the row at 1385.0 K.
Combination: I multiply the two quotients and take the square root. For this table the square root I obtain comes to 1.29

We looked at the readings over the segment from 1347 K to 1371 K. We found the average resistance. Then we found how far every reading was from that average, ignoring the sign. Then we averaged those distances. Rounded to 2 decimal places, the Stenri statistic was 0.44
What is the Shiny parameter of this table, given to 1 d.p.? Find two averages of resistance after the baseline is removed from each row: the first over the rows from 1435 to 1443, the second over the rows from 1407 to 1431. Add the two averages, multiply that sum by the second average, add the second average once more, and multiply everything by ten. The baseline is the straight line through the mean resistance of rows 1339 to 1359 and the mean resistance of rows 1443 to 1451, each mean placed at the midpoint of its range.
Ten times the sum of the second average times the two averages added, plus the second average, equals 13.8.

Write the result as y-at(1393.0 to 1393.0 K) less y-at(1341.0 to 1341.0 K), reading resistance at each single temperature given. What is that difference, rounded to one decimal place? 1.2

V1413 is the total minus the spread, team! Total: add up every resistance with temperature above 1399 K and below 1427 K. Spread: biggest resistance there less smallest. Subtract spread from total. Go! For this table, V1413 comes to 37.6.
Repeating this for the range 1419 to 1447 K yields 36.7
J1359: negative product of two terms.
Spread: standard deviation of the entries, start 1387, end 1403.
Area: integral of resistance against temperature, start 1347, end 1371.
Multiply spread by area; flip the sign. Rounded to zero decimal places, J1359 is -2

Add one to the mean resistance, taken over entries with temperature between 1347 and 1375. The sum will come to 4.3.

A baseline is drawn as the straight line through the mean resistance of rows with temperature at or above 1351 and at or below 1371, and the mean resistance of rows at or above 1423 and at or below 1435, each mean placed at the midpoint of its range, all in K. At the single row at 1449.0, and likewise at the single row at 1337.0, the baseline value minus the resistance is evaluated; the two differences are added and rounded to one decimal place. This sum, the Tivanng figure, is -1.9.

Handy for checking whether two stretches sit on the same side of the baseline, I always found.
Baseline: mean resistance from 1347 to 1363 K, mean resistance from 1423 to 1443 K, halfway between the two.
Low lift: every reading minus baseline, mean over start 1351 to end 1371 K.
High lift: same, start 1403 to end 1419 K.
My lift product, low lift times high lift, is -1.5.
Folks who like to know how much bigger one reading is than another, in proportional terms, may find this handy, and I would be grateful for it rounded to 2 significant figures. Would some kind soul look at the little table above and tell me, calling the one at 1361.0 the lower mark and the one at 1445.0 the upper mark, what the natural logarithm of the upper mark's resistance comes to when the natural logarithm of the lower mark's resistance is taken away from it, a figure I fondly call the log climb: 0.62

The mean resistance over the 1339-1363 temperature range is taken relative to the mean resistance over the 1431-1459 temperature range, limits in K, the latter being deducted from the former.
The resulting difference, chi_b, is -2.0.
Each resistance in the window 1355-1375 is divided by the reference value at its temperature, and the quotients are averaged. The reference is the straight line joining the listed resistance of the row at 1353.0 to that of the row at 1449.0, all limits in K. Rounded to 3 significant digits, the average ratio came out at 1.13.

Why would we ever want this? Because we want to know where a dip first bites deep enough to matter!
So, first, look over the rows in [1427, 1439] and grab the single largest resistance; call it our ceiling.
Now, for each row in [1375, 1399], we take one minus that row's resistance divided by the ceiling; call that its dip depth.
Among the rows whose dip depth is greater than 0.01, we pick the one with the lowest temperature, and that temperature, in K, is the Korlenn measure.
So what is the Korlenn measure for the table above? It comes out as 1377.0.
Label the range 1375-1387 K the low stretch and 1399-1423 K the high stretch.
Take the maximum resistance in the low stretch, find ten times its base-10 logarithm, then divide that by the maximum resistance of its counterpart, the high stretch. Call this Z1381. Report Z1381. 1.27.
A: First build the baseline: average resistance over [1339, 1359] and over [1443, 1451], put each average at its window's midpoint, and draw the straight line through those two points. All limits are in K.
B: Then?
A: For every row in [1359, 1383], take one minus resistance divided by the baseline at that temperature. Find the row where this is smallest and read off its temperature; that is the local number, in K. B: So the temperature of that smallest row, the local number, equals 1377.0 K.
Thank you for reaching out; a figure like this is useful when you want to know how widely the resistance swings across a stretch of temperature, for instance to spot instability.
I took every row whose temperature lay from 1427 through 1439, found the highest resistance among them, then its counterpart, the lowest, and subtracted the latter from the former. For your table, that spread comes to 0.27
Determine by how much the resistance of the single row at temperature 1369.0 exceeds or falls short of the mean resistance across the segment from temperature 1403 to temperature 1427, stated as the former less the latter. -1.4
